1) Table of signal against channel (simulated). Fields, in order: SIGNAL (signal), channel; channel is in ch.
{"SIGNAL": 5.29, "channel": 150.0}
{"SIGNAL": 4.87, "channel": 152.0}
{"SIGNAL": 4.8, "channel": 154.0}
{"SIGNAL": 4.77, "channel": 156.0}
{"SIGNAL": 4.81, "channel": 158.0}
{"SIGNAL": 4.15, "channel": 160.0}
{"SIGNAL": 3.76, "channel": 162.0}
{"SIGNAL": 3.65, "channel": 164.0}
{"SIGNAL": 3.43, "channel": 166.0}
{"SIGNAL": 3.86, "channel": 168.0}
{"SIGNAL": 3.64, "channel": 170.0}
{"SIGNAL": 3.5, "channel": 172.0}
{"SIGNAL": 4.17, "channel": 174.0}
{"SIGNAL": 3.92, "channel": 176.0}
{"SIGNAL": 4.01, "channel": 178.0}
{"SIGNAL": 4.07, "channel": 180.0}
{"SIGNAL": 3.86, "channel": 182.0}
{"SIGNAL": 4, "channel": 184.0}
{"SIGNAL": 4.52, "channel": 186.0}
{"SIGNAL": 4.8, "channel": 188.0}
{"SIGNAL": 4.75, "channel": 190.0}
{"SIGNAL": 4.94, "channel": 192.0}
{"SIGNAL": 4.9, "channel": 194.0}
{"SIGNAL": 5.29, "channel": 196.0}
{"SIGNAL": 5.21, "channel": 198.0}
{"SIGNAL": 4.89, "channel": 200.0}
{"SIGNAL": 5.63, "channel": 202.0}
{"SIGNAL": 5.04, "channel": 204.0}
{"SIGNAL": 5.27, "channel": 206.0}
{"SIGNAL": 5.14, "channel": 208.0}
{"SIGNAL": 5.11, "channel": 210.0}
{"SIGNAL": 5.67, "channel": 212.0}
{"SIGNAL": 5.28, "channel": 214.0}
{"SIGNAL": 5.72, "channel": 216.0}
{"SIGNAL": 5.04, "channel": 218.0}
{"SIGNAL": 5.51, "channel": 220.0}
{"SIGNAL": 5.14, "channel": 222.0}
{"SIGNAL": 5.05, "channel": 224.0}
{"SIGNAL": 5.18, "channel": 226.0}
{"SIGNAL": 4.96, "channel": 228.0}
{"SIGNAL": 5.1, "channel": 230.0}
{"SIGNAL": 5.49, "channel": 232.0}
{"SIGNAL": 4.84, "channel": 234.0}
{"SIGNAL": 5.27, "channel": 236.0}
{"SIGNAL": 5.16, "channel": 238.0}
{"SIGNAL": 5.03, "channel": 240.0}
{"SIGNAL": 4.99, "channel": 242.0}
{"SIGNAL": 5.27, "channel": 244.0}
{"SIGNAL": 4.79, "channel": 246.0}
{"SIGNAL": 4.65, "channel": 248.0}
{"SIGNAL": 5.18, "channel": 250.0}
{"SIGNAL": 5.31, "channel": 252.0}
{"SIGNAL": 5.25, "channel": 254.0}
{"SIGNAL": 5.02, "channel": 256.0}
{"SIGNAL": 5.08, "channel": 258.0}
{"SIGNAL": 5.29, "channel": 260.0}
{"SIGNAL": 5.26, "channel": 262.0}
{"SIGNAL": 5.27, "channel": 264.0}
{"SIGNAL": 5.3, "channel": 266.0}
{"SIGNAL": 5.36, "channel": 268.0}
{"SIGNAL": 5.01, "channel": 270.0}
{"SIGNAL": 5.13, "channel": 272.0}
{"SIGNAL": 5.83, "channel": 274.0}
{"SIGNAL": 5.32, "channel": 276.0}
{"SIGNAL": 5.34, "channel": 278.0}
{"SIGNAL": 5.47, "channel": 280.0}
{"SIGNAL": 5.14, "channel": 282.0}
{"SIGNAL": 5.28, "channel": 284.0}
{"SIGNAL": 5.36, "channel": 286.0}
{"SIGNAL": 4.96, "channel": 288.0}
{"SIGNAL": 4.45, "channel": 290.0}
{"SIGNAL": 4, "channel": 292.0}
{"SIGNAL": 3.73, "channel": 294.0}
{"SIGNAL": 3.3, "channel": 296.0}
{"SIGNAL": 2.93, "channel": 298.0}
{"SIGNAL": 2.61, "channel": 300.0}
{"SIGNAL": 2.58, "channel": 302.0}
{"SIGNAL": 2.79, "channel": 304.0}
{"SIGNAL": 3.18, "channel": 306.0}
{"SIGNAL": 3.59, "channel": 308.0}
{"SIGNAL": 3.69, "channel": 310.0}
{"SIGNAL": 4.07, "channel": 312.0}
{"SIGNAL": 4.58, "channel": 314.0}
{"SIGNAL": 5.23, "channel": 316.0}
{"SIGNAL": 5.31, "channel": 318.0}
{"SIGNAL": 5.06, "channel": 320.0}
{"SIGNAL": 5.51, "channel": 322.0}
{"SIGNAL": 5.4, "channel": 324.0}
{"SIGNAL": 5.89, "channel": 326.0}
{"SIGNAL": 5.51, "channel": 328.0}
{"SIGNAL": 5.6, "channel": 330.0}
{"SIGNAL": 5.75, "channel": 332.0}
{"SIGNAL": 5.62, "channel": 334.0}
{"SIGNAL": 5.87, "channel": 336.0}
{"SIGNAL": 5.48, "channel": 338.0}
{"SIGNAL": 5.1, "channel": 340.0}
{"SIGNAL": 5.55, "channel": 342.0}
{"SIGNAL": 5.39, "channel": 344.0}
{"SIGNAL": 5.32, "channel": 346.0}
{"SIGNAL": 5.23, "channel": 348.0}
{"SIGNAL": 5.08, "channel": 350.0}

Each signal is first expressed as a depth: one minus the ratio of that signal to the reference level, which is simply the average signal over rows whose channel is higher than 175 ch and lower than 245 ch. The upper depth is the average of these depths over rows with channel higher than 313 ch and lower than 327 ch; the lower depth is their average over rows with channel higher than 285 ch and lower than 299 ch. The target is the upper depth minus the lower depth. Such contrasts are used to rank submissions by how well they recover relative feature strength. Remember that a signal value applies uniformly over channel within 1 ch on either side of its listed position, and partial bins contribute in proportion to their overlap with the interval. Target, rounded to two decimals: -0.24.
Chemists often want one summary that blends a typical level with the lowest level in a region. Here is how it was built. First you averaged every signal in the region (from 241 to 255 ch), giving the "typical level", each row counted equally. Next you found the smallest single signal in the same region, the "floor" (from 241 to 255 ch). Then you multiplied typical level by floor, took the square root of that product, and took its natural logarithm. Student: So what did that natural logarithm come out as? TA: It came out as 1.58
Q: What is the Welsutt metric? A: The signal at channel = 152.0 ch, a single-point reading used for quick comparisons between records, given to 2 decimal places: 4.87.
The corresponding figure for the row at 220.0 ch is 5.51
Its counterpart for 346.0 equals 5.32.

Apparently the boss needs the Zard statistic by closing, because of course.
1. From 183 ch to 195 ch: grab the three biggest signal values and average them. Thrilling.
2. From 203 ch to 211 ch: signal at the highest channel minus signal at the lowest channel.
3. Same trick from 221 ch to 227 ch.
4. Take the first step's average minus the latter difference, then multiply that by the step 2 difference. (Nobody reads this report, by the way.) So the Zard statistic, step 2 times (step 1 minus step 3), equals 0.3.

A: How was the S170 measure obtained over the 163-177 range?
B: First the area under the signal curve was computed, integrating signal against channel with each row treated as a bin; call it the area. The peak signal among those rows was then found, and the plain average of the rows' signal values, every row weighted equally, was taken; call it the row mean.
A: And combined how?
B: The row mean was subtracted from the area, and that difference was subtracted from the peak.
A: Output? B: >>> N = -44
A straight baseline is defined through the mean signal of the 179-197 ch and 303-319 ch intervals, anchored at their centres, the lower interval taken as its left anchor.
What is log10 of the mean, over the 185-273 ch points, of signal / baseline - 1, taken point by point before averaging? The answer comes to -0.77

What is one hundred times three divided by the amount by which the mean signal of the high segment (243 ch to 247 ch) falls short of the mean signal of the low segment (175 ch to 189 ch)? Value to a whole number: -348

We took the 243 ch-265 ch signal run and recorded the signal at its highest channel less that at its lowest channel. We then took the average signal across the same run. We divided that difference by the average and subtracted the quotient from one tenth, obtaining 0.10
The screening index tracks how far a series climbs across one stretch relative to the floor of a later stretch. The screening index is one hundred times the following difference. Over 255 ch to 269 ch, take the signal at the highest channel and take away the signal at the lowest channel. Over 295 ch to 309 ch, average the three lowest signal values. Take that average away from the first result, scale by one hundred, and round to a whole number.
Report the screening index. -232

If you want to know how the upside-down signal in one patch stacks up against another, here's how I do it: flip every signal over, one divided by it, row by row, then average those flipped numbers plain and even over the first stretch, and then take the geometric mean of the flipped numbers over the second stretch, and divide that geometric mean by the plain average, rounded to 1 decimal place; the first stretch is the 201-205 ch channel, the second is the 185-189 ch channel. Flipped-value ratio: 1.1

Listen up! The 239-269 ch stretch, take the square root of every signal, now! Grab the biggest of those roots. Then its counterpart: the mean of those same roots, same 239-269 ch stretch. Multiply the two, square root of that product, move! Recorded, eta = 2.29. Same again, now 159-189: 2.09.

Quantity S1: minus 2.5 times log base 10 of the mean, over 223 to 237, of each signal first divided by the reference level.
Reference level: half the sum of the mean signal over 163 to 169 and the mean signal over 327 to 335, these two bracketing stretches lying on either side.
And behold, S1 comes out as -0.11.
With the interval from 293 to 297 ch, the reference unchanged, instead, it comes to 0.30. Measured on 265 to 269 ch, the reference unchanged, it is -0.15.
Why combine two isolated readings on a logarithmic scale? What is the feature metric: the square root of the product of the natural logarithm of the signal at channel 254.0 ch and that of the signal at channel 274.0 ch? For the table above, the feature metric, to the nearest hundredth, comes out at 1.71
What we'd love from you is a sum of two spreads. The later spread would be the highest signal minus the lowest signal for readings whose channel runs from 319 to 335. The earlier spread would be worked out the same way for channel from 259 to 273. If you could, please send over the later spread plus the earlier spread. 1.18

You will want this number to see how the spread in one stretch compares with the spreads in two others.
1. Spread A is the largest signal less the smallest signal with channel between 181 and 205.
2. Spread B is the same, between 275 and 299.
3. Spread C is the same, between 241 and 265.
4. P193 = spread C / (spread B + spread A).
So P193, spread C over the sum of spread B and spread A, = 0.15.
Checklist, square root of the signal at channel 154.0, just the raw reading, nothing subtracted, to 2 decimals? 2.19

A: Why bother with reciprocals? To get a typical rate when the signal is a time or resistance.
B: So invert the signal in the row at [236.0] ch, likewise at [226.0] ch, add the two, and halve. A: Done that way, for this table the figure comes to 0.191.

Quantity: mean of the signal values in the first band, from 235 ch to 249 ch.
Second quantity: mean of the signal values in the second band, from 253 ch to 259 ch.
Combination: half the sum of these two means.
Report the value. 5.07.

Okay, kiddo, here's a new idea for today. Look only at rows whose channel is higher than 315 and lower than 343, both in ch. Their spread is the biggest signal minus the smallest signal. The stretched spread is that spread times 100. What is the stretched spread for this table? 83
